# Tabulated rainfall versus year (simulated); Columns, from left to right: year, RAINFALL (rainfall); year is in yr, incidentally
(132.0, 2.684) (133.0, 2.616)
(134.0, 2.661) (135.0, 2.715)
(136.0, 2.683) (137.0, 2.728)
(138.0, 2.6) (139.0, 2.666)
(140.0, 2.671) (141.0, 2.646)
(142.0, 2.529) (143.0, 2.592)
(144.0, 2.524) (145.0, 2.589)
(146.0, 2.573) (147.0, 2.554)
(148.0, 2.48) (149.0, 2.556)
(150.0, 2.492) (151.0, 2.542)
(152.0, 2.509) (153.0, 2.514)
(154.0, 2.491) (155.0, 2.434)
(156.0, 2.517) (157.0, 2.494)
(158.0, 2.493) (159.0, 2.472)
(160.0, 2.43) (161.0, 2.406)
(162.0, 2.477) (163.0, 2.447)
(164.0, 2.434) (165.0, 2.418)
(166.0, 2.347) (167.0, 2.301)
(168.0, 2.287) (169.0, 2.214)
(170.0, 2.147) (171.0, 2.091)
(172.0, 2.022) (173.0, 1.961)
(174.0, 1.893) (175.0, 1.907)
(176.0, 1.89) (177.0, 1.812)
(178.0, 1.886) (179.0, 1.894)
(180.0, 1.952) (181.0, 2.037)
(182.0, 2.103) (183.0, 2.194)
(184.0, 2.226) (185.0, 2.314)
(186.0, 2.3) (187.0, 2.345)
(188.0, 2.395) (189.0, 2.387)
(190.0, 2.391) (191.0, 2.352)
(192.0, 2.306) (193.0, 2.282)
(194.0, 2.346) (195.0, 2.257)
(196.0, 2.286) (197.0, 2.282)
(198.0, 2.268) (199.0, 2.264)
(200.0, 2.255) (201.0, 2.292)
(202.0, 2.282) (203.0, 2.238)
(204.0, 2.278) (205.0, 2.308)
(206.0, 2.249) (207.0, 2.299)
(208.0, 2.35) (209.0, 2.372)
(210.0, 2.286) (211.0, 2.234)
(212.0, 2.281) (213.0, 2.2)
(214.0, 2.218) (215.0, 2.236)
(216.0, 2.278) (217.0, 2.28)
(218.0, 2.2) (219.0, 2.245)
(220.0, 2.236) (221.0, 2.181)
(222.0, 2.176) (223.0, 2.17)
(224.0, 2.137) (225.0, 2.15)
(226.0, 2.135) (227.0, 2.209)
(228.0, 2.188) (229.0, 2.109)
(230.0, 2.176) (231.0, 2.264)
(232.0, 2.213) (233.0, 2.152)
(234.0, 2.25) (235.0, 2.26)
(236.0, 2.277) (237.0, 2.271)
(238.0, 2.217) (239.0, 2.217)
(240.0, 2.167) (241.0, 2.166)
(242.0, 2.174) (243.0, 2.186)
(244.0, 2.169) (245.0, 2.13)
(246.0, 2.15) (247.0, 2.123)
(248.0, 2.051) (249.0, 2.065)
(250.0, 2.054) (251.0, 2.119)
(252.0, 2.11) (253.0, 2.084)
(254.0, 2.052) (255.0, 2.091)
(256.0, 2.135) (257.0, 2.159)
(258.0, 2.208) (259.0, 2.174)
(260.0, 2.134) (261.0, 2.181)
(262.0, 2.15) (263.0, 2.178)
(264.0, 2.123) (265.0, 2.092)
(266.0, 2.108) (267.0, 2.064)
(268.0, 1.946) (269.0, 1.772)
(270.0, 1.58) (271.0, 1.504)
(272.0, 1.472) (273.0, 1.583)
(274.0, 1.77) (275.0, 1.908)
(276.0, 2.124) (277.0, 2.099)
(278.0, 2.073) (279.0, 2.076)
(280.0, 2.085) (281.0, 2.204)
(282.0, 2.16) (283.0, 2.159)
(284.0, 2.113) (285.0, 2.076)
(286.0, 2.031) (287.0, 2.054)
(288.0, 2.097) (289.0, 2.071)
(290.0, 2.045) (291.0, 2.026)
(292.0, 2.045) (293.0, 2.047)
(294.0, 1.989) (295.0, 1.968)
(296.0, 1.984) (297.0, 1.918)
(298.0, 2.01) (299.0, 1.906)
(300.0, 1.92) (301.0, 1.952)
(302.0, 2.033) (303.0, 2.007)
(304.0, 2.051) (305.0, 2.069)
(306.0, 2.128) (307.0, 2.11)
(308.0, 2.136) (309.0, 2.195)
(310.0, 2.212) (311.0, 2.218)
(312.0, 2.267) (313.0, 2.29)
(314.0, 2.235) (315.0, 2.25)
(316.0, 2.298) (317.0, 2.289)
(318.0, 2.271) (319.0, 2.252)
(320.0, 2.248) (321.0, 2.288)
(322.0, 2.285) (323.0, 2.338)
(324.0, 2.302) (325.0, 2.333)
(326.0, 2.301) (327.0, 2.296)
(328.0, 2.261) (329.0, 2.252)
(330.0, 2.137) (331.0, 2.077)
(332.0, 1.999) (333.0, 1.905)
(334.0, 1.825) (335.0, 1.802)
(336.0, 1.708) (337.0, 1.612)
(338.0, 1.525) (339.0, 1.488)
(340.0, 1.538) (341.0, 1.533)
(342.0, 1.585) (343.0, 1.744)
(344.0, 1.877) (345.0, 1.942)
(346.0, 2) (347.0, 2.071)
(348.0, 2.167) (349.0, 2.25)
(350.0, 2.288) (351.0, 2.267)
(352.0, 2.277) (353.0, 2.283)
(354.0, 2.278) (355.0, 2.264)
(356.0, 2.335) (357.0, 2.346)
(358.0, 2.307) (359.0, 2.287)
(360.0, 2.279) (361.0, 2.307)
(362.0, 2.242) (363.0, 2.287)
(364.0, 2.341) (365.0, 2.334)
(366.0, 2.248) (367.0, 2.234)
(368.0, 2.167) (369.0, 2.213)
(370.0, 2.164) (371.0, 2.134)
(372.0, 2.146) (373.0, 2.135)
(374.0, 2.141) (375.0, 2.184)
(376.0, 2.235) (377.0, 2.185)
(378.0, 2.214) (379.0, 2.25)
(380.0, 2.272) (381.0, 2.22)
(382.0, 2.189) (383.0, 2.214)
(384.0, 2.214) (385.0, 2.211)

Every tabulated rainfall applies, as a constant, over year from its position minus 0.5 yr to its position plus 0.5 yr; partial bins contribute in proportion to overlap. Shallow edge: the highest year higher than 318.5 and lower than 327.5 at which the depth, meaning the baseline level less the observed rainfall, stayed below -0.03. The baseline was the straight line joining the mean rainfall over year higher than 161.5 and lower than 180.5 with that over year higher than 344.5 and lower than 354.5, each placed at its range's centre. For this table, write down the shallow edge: 327.0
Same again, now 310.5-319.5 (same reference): 319.0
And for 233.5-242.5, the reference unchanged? 239.0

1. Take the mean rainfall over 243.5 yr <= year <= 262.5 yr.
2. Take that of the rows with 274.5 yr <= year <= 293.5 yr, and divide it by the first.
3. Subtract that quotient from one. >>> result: 0.02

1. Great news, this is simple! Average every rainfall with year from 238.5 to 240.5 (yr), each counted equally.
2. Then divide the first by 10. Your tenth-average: 0.219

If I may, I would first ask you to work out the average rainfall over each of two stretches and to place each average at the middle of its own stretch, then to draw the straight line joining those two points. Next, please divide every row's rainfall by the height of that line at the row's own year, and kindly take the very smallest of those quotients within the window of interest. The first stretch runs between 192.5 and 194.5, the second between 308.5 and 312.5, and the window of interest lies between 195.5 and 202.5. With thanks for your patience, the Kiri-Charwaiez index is 0.98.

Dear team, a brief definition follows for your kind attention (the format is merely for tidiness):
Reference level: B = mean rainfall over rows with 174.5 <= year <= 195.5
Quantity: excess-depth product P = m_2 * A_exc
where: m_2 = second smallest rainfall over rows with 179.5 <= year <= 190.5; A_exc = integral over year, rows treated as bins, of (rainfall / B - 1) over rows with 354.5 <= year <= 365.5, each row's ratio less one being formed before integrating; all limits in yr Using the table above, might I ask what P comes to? 1.4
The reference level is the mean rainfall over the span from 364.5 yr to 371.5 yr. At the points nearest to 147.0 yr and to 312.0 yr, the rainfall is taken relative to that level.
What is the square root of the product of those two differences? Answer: 0.14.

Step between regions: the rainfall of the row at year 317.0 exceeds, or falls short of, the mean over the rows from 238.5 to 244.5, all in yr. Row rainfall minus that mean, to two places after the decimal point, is 0.11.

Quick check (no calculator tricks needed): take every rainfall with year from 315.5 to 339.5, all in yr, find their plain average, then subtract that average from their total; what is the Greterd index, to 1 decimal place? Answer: 48.0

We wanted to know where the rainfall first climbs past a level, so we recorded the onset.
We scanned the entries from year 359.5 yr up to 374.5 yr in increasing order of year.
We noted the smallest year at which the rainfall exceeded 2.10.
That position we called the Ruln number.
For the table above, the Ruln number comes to 360.0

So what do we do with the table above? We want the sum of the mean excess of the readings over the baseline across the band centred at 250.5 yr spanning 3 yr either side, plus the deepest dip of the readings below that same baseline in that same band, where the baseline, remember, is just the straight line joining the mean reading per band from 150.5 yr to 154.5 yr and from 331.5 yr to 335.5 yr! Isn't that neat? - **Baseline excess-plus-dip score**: 0.038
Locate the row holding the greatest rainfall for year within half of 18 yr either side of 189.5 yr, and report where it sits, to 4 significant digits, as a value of 188.0 yr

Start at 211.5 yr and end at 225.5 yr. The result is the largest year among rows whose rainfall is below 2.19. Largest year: 225.0 yr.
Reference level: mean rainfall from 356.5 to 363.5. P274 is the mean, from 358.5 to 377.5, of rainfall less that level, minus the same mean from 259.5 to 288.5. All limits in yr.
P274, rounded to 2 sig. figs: 0.23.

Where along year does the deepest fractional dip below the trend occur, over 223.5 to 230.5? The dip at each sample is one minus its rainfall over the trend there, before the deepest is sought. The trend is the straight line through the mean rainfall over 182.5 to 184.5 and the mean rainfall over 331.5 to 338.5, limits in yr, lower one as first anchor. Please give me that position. 229.0 yr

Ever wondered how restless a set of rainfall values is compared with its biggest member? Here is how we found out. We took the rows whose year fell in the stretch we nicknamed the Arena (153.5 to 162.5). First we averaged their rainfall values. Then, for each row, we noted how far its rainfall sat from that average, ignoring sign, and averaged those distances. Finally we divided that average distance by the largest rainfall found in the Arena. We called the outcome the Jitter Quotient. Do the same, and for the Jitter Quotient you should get 0.012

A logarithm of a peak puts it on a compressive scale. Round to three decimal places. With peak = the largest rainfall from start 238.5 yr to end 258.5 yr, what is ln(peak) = 0.796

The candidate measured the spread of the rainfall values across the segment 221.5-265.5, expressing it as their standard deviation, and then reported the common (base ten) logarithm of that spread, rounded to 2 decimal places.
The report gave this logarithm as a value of -1.24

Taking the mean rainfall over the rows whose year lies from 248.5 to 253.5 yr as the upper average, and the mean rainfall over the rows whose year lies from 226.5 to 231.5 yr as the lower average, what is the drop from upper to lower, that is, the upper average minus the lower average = -0.10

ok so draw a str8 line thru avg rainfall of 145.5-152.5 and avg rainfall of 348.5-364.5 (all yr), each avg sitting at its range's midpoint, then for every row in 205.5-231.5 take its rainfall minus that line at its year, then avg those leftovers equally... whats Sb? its -0.22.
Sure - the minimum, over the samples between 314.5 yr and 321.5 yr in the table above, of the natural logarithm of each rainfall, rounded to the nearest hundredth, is 0.81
